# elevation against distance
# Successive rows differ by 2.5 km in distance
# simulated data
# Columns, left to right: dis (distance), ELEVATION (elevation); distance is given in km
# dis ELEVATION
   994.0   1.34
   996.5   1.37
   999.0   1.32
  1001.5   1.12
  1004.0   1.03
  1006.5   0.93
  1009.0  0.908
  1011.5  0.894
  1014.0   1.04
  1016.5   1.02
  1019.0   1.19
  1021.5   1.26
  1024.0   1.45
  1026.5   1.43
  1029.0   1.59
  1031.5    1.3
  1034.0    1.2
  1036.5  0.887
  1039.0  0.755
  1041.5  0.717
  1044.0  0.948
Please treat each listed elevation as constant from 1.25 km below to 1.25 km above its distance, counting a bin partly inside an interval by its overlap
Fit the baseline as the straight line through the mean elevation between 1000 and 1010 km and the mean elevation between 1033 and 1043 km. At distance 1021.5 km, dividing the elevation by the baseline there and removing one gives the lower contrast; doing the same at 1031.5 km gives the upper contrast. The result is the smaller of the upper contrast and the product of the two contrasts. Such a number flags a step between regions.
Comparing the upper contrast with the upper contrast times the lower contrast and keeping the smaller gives 0.144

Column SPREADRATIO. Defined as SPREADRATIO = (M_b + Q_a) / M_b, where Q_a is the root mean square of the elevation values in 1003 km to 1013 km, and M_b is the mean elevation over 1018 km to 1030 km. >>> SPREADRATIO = 1.68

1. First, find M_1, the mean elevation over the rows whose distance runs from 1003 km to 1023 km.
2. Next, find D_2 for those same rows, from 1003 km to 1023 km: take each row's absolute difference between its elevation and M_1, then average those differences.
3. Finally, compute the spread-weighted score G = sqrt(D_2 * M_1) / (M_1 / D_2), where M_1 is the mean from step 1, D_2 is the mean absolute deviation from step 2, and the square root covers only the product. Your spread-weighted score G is 0.030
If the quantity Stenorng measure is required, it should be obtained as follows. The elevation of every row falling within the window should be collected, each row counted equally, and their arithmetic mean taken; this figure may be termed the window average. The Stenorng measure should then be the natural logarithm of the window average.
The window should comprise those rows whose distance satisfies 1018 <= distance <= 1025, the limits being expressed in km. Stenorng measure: 0.26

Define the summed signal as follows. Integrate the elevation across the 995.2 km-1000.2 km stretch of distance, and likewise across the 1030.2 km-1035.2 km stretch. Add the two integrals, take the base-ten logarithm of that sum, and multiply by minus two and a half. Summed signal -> -2.78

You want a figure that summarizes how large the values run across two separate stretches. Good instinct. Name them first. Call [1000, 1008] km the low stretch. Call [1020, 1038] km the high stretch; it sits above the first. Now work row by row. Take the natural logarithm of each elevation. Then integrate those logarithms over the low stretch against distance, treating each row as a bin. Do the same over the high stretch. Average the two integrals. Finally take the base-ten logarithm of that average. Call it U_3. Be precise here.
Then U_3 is 0.36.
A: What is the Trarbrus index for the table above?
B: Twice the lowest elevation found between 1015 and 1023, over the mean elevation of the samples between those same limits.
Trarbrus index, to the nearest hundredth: 1.76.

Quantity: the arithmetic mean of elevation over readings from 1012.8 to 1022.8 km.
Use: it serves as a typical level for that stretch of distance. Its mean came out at 1.1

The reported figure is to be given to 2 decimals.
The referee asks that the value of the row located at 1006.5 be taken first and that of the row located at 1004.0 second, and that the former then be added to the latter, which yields 1.96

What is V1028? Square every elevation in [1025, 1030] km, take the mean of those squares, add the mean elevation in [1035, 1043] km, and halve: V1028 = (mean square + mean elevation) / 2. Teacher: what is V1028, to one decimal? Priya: 1.5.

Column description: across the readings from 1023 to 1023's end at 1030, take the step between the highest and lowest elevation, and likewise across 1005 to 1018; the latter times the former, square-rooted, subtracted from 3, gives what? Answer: 2.85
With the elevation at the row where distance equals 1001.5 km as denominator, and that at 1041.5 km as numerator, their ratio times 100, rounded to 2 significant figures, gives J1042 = 64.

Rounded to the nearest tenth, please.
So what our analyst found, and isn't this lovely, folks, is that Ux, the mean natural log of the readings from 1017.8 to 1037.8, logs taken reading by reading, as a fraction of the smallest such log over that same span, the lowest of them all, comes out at -2.0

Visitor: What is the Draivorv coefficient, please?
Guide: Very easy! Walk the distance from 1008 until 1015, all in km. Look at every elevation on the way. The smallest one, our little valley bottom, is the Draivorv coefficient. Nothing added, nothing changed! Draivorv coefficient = 0.894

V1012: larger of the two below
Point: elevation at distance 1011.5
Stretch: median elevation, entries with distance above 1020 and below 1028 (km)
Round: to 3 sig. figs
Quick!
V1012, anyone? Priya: 1.43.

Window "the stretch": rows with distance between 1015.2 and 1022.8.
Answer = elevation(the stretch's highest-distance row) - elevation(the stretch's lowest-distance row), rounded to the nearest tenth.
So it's 0.2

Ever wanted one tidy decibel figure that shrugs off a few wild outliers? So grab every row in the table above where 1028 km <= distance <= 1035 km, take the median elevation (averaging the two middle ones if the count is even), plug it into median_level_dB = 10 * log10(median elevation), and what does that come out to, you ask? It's 1.1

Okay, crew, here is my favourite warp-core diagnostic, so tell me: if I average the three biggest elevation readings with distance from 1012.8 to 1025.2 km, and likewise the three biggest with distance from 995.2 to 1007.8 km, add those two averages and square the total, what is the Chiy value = 6.6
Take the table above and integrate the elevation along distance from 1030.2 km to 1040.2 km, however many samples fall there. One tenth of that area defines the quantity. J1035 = 1.04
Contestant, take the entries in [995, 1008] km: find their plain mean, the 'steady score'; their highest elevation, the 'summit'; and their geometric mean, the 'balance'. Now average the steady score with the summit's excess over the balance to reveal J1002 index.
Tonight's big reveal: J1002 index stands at 0.69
